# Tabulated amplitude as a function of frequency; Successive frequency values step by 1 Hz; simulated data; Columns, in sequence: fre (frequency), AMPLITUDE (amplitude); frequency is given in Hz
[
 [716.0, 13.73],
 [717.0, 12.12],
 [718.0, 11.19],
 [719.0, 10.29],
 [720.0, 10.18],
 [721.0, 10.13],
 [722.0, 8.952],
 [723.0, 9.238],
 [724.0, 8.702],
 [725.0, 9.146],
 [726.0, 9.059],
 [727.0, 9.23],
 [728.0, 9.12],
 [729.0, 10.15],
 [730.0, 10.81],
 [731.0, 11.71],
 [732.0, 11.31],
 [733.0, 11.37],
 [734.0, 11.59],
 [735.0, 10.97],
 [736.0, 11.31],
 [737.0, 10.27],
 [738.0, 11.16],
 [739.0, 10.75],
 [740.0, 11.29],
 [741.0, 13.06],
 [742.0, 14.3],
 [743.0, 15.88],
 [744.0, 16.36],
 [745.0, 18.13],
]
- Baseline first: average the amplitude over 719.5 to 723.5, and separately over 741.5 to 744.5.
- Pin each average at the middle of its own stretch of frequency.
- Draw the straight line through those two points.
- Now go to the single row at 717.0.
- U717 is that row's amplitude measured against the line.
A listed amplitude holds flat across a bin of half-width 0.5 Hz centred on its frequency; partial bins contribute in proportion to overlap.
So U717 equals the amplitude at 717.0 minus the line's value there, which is 3.7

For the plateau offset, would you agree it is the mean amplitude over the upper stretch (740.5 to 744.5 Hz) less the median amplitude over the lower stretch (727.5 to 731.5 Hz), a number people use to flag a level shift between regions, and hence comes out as 4.4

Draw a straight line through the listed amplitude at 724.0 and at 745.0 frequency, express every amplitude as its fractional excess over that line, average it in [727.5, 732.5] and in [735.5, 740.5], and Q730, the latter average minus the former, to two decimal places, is -0.20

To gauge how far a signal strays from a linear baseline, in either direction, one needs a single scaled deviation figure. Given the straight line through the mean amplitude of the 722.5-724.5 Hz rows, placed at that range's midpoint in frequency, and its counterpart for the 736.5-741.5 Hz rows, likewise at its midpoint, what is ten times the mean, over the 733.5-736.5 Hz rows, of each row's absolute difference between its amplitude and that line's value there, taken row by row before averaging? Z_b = 5.9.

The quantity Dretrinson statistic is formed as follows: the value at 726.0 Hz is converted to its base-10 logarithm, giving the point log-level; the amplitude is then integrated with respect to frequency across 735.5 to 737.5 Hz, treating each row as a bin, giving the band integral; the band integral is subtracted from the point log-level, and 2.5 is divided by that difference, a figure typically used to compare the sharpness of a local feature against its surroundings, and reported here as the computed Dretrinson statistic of -0.12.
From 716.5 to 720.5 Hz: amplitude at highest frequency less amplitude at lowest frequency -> -1.9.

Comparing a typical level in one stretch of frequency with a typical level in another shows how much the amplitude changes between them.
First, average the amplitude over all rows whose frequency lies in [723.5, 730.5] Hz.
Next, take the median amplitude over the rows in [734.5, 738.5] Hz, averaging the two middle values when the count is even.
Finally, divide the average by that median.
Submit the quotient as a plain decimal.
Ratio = 0.85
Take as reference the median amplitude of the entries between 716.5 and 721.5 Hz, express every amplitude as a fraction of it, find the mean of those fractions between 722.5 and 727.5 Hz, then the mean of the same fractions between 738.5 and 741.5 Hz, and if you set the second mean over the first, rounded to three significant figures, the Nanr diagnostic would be 1.29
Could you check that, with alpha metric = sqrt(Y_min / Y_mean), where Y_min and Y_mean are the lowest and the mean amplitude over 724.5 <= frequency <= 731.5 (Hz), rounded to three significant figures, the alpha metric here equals 0.957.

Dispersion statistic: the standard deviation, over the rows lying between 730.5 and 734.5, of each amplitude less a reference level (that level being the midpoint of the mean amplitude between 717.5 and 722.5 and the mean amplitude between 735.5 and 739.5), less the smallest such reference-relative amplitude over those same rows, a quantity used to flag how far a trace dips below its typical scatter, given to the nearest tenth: -0.6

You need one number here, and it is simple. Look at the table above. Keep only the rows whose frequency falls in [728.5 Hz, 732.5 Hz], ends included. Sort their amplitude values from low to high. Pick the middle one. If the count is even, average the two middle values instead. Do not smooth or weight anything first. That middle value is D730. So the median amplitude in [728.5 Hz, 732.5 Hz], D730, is 11.1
